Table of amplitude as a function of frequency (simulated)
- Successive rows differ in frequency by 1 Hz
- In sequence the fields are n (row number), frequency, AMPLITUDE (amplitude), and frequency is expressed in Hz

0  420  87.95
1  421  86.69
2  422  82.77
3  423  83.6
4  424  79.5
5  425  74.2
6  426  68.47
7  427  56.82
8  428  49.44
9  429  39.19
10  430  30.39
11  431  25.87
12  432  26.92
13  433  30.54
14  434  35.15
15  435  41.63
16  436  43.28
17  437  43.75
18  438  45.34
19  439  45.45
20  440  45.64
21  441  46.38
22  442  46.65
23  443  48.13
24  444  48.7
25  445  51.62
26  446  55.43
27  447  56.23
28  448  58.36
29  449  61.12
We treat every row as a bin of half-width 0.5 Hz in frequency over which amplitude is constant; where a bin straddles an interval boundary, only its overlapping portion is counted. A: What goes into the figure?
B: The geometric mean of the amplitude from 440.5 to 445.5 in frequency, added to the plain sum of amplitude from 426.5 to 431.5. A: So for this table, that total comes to 250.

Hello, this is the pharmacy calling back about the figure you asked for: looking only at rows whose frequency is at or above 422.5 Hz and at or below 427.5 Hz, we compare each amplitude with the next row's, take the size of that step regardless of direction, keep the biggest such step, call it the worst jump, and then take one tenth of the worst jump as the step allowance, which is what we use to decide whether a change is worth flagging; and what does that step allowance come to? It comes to 1.2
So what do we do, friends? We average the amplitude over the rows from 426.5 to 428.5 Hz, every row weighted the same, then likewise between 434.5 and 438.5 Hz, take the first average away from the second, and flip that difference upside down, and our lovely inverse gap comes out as -0.104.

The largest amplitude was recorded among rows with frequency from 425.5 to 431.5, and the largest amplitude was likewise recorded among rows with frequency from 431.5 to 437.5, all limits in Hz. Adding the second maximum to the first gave 112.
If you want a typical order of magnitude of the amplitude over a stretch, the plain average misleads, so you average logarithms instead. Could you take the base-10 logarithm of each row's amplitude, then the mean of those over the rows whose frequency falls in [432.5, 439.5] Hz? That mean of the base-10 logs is 1.61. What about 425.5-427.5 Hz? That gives 1.80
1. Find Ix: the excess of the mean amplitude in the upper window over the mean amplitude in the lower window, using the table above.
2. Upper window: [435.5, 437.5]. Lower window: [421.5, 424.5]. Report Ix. -38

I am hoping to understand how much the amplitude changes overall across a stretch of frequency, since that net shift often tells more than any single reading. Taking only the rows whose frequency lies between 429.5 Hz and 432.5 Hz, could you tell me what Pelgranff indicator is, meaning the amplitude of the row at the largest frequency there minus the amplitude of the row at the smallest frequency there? -3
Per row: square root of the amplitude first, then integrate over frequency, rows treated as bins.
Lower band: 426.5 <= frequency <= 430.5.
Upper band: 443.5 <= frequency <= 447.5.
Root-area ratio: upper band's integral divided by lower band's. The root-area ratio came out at 1.10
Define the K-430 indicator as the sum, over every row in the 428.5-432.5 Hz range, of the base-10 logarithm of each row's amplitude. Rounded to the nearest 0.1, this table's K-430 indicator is 5.9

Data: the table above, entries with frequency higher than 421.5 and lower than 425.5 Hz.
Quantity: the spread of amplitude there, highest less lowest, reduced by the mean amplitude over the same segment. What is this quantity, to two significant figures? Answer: -71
